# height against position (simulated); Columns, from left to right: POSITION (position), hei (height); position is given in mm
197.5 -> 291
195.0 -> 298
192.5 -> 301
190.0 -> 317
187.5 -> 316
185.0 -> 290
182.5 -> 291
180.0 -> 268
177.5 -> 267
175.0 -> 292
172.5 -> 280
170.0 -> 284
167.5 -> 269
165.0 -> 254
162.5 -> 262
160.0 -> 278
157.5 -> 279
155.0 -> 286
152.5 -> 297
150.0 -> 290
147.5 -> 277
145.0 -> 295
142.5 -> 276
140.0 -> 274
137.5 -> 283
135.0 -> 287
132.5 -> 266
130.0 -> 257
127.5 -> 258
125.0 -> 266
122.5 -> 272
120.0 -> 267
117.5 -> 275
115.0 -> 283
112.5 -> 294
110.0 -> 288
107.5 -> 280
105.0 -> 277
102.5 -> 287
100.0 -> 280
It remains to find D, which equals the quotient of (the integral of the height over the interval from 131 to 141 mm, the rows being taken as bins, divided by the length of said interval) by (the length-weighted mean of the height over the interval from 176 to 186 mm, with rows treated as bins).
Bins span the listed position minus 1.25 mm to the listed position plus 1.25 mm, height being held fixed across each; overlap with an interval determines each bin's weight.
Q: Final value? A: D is 0.99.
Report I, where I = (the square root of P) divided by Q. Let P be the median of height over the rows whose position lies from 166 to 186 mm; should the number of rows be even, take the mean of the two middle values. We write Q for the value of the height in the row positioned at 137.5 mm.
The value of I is 0.0593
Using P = 282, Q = 283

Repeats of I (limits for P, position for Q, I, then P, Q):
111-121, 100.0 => 0.0597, 279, 280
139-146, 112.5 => 0.0565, 276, 294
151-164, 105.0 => 0.0603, 279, 277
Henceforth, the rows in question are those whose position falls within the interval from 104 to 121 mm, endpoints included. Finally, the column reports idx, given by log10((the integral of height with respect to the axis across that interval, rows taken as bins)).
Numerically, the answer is 3.68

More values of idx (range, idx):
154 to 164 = 3.44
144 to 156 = 3.54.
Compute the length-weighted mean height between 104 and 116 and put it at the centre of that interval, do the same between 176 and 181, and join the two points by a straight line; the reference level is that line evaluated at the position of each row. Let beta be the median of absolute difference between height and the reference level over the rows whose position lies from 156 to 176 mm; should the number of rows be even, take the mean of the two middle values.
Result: 10.2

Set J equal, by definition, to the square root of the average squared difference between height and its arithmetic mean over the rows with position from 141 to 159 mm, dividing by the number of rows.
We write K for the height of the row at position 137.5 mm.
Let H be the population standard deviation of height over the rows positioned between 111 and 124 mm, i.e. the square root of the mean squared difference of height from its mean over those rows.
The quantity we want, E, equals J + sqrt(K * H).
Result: 59.7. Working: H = 9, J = 8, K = 283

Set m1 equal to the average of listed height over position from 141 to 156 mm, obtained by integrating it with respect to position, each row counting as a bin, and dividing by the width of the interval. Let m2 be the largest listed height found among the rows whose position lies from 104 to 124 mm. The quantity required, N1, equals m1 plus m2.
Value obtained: 581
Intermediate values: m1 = 287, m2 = 294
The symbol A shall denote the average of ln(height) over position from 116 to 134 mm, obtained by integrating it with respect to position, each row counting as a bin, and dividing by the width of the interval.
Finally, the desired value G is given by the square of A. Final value 31.2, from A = 5.58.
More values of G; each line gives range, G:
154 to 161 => 31.8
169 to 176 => 32.0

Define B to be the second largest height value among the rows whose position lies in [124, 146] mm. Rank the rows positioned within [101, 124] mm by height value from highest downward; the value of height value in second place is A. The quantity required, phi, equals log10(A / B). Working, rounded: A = 288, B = 287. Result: 0.0015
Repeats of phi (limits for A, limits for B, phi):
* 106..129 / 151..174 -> 0.0030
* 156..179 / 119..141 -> 0.0015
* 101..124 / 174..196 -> -0.0403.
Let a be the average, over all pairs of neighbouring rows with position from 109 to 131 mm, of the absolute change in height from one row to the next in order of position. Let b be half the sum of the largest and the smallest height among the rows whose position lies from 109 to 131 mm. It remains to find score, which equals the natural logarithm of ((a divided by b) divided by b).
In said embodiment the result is -9.3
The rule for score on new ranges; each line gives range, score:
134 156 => -9.0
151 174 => -9.0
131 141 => -8.8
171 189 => -8.7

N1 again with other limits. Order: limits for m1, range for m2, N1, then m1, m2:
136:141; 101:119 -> 573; 279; 294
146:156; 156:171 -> 572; 288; 284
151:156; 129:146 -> 587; 292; 295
